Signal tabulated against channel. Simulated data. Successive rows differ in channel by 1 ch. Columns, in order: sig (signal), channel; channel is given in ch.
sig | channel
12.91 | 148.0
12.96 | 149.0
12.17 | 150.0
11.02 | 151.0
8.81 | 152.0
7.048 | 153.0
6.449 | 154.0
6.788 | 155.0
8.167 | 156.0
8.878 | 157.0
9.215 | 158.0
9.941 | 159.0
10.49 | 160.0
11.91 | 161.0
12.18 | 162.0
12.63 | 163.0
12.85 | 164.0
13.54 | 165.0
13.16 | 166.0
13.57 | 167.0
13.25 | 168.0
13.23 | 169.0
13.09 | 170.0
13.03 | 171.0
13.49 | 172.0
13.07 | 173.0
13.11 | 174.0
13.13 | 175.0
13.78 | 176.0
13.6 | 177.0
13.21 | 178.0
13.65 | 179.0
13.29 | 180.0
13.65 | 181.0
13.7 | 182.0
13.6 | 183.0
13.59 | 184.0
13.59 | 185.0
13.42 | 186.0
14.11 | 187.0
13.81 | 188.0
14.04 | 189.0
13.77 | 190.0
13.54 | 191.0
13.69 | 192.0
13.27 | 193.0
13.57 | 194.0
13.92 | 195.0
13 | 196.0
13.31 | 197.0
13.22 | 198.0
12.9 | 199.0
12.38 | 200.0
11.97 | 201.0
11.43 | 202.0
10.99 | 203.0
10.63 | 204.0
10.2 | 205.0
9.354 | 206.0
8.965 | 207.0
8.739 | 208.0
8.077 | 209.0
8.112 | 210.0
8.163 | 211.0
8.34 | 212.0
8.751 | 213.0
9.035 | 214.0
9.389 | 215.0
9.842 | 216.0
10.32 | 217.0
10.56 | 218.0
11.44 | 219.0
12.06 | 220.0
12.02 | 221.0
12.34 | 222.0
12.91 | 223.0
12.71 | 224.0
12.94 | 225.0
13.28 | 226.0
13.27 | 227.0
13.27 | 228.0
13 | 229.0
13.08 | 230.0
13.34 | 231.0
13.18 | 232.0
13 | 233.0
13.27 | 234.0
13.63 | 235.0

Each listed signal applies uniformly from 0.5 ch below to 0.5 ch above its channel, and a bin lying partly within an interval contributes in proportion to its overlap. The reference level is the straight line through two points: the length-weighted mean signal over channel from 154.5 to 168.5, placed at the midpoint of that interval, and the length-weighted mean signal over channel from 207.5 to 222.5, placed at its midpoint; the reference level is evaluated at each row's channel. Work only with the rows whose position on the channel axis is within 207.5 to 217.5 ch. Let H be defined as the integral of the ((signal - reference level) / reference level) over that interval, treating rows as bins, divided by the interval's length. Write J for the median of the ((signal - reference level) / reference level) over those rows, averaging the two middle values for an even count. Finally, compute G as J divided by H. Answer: 1.18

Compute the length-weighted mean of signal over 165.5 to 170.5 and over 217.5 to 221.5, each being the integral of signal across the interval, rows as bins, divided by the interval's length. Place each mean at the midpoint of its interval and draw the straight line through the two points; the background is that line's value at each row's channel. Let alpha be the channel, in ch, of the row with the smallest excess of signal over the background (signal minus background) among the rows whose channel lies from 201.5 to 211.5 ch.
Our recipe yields 209.0 ch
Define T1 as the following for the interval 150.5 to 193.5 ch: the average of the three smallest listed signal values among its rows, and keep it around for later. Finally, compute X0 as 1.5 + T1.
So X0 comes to 8.3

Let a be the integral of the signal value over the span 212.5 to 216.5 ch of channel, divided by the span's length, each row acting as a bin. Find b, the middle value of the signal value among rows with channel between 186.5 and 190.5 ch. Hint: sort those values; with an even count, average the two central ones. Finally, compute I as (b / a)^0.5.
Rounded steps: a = 9.3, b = 13.9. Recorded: 1.23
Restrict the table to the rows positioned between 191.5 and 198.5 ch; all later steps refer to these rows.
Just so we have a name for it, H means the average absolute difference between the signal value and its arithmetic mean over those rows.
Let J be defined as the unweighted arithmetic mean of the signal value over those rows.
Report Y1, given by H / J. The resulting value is 0.019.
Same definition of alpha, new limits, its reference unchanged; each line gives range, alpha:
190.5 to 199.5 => 196.0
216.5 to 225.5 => 217.0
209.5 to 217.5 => 210.0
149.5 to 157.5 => 154.0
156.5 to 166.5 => 157.0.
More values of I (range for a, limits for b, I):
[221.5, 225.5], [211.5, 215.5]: 0.84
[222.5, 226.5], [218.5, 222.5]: 0.96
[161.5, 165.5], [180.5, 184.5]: 1.03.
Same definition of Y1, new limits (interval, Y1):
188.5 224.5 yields 0.154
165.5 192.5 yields 0.019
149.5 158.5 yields 0.164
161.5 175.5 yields 0.019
